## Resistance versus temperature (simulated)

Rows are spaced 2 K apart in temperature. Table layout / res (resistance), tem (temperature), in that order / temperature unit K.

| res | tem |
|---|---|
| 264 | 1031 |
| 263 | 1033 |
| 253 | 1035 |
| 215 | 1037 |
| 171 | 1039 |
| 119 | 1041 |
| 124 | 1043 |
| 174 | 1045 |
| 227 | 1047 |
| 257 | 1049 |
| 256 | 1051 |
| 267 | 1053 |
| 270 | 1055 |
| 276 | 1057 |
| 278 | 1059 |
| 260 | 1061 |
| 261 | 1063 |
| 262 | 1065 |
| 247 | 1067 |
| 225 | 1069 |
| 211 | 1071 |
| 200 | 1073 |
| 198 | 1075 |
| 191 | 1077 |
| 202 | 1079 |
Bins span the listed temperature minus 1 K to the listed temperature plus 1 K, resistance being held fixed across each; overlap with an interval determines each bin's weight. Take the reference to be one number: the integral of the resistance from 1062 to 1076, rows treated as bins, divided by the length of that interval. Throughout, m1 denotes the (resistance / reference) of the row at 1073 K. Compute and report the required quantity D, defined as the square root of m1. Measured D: 0.93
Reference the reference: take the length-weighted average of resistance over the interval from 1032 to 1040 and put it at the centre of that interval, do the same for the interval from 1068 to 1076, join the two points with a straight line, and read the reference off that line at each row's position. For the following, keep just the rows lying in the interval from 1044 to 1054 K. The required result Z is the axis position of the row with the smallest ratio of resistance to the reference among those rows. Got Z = 1045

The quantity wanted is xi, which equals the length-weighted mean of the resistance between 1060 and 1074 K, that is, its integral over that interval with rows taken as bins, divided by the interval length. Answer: 238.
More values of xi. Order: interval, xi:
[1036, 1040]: 193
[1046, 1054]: 252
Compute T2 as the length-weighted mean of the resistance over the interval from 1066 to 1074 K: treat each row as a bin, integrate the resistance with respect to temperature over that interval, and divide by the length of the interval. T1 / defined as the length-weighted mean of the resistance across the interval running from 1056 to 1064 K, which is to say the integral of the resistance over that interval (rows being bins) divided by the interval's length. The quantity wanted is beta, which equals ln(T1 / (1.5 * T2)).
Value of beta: -0.21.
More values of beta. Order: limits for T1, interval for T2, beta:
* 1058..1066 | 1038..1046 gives 0.18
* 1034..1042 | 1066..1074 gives -0.56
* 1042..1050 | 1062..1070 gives -0.65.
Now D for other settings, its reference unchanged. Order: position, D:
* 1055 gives 1.09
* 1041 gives 0.72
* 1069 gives 0.99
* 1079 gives 0.94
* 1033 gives 1.07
